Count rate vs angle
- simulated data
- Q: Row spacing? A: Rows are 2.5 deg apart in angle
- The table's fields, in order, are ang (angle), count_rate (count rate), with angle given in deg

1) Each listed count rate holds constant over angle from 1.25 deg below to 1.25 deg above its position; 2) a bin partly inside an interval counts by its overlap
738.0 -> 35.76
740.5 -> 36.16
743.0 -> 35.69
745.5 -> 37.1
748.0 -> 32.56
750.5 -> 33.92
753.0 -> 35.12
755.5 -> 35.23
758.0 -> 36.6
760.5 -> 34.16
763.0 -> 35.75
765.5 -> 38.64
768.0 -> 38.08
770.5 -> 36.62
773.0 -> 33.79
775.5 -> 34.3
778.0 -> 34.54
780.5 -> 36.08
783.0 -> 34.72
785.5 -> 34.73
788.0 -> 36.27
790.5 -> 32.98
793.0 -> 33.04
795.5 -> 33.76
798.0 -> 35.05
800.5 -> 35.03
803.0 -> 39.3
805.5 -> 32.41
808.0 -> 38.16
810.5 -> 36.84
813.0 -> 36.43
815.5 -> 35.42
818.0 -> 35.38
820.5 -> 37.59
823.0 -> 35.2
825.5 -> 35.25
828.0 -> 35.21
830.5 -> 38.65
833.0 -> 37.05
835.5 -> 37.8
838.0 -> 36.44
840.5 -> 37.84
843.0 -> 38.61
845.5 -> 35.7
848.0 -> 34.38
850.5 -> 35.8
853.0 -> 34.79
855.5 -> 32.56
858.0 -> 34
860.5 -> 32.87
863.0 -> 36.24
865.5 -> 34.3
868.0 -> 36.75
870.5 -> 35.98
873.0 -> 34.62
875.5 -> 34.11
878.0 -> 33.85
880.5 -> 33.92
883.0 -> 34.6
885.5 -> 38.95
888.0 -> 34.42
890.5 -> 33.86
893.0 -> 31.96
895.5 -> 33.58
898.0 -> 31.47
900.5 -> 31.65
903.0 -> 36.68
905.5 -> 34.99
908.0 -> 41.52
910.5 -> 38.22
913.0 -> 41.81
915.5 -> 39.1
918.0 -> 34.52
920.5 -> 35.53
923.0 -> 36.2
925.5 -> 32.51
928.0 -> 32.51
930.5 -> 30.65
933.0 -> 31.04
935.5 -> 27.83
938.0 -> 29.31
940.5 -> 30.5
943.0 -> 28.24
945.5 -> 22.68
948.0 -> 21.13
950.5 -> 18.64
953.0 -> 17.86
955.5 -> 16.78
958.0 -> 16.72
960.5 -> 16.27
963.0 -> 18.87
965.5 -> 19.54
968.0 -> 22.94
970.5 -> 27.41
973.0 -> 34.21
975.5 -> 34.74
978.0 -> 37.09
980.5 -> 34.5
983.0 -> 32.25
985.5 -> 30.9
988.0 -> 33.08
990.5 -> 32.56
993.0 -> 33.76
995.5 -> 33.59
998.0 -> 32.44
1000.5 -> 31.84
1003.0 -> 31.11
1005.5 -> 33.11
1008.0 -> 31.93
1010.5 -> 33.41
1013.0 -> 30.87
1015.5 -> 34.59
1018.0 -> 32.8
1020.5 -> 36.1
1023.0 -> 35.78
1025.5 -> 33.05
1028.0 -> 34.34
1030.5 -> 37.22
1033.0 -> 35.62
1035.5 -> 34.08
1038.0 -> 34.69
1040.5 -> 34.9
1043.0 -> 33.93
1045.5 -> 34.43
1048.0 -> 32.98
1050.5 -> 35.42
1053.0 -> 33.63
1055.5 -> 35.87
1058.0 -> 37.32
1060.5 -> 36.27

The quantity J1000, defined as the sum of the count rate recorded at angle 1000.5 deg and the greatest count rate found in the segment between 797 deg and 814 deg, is 71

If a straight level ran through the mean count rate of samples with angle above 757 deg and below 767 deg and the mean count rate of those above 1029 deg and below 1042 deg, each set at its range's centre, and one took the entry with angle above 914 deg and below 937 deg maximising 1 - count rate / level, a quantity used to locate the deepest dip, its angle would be 935.5 deg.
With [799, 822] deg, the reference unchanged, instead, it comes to 805.5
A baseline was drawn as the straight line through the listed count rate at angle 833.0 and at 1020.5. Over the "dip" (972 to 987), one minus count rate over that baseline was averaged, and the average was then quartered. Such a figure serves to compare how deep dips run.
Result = 0.016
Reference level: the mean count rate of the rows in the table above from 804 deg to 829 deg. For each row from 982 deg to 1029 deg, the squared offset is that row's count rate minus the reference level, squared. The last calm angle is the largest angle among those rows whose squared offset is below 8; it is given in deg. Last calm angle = 1028.0 deg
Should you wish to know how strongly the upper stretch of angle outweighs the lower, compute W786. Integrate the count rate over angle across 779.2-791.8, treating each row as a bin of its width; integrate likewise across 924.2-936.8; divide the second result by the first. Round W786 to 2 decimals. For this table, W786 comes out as 0.88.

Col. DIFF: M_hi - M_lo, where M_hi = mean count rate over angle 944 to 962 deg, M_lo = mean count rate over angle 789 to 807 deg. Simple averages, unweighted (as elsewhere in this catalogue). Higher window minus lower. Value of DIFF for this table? -15.9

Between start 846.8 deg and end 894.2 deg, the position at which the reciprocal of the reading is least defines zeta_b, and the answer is 885.5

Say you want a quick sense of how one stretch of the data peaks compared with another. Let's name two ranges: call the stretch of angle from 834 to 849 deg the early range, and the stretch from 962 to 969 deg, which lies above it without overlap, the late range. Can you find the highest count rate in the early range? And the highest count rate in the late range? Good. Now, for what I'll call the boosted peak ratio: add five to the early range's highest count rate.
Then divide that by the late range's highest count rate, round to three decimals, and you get 1.901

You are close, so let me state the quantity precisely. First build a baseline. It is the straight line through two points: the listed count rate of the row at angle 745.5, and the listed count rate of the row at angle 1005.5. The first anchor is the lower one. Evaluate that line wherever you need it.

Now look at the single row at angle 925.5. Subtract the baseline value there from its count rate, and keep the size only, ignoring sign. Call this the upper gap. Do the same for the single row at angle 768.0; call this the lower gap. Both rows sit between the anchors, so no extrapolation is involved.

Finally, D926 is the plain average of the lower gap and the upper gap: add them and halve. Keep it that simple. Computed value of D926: 1.6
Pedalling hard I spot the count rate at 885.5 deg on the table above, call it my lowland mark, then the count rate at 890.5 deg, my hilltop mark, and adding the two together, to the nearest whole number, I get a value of 73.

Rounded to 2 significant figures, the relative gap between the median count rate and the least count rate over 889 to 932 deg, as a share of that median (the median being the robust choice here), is 0.11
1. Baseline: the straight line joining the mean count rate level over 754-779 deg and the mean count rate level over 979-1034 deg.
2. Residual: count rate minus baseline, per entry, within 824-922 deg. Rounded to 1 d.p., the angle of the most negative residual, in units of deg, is 898.0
